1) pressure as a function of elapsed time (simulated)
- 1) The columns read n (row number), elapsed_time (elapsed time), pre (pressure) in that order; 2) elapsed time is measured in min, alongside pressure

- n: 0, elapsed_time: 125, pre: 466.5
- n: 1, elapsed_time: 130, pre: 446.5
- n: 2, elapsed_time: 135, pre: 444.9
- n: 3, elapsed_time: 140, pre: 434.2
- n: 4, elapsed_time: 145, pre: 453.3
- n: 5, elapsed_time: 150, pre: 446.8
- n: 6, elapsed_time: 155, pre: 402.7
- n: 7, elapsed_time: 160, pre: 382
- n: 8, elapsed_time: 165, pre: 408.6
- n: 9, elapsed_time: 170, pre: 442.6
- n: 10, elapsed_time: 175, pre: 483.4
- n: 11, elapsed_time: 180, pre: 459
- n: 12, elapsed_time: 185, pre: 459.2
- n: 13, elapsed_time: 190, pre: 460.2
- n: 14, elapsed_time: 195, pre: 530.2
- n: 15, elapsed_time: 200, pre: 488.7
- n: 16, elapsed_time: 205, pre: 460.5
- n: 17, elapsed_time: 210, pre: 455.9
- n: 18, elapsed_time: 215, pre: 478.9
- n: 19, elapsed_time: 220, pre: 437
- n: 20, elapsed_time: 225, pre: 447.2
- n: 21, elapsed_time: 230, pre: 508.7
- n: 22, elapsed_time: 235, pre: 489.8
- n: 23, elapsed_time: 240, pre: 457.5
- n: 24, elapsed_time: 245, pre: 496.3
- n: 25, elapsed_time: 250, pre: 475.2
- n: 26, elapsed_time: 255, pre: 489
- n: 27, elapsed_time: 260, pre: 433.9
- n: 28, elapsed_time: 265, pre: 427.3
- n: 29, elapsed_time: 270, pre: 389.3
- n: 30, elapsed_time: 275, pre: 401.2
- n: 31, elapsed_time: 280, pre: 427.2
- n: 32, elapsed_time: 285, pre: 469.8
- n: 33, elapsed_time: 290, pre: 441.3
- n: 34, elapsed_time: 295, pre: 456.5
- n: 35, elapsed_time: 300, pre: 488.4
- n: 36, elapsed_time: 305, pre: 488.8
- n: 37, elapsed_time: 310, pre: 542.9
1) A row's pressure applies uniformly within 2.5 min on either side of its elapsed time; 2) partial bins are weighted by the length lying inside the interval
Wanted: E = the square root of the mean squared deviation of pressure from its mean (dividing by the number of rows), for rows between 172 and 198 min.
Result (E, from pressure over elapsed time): 28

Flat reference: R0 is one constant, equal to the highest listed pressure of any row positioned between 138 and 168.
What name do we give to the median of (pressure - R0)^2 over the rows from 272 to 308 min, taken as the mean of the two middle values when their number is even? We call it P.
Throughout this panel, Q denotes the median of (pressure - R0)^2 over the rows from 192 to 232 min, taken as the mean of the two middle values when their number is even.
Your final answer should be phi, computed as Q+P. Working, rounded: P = 681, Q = 461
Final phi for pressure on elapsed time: 1142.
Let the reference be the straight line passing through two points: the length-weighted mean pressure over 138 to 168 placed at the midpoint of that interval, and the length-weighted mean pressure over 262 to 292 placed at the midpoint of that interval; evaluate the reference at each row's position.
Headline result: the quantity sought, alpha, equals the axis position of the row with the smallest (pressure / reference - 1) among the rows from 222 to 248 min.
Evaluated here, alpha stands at 225 min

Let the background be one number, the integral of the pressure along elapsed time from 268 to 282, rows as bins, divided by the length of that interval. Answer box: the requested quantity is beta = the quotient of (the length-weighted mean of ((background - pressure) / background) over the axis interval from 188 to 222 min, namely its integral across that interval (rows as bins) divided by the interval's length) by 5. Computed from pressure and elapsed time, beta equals -0.03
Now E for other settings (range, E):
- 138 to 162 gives 27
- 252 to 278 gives 35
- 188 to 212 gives 28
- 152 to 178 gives 36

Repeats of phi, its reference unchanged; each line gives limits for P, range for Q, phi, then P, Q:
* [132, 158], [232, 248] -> 1403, 71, 1332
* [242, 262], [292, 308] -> 2109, 877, 1232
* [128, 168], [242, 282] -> 1196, 218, 978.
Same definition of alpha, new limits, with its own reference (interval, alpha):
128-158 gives 155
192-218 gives 210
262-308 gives 270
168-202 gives 170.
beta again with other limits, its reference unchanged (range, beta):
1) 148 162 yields 0.00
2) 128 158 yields -0.02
